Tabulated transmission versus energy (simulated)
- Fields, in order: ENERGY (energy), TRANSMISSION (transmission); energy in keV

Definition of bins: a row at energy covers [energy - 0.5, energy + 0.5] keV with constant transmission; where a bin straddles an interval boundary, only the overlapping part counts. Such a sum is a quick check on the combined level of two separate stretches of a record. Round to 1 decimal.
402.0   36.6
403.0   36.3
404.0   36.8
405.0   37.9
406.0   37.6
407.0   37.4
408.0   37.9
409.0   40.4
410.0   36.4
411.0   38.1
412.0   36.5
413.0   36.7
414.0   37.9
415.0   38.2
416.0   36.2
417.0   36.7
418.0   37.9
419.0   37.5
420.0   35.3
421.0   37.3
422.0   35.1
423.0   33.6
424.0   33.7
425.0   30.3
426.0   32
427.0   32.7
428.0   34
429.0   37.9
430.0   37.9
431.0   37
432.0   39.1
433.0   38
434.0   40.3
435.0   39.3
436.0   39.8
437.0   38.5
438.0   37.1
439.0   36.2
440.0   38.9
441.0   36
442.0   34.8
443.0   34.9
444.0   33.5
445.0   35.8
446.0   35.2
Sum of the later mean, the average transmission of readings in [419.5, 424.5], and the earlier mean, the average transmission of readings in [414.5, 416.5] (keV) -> 72.2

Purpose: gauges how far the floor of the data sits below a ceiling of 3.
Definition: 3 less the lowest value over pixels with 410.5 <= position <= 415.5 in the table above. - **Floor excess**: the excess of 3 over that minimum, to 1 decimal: -33.5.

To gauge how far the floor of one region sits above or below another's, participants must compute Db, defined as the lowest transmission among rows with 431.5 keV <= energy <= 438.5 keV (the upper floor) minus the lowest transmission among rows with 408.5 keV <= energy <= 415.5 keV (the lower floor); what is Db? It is 1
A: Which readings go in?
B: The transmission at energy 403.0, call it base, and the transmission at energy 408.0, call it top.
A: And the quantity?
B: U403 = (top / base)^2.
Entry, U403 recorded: 1.09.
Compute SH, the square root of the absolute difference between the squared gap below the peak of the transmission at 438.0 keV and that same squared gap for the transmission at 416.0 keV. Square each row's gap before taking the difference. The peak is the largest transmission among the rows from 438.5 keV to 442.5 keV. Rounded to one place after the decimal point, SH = 2.0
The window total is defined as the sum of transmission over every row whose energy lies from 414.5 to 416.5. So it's 74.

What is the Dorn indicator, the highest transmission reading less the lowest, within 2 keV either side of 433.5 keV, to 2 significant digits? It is 2.3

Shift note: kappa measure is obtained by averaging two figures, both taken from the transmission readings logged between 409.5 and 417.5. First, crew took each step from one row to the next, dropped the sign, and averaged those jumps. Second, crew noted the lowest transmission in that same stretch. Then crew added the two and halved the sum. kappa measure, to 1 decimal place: 18.6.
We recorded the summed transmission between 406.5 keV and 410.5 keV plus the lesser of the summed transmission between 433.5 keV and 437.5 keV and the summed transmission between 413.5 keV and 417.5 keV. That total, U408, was 301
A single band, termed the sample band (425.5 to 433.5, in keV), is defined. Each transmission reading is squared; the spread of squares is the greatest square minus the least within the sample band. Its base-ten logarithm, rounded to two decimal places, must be 2.70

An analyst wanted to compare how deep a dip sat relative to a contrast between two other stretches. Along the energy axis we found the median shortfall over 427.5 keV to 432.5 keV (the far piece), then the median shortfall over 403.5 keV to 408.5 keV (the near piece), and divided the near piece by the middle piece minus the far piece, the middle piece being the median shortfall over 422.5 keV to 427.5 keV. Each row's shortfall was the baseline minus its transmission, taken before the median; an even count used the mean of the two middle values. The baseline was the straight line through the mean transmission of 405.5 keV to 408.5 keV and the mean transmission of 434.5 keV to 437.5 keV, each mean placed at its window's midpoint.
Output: -0.004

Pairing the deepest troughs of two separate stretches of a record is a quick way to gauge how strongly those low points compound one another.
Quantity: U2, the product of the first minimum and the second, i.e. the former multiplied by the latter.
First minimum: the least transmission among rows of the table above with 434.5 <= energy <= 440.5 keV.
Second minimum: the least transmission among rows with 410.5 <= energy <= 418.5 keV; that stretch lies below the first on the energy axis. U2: 1310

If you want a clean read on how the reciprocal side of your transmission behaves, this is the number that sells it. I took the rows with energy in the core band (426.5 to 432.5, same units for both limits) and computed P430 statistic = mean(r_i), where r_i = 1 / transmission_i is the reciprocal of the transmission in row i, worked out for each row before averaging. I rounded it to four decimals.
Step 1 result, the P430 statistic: 0.0276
